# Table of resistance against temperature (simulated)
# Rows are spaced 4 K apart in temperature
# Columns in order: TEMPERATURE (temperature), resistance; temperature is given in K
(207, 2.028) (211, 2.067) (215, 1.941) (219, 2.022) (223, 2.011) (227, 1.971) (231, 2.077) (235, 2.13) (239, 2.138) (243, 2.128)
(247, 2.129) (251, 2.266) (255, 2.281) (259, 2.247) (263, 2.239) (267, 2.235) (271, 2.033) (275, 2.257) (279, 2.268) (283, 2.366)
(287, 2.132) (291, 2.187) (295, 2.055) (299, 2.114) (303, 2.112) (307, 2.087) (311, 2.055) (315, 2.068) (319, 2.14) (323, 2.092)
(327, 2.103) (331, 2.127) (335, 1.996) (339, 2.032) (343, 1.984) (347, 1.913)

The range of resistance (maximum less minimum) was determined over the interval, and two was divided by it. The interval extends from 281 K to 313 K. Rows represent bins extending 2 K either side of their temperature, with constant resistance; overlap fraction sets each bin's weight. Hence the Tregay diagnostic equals 6.4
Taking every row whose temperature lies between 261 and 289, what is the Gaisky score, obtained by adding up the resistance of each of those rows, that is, 15.5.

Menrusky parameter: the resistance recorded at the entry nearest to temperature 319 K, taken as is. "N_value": 2.14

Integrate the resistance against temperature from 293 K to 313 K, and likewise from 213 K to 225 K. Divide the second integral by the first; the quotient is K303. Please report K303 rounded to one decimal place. 0.6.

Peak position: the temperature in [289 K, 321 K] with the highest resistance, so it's 291 K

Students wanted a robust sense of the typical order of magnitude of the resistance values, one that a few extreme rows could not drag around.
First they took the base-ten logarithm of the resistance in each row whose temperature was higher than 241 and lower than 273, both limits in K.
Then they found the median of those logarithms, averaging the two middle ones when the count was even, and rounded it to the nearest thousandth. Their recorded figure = 0.350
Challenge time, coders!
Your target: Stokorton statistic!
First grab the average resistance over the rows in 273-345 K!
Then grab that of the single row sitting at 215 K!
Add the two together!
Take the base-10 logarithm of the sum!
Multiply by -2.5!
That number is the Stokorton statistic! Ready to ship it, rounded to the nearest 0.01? -1.52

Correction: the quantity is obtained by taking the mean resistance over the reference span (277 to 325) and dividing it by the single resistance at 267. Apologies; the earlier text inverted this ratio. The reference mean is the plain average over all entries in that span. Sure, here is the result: 0.96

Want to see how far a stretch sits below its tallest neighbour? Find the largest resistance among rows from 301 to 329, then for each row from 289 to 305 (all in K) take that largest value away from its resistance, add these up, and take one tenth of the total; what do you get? -0.009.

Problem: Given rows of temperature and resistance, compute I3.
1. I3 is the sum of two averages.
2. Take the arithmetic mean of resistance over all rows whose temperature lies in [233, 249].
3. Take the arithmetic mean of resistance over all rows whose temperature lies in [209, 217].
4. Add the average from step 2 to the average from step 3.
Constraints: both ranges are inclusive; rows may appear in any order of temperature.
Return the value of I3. 4.14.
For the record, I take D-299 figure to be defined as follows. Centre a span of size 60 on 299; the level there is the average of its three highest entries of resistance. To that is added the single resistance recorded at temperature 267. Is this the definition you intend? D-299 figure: 4.53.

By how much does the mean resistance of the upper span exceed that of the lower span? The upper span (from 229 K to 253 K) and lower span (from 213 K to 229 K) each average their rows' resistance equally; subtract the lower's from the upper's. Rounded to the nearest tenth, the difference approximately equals 0.2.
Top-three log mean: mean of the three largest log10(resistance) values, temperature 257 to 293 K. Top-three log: 0.361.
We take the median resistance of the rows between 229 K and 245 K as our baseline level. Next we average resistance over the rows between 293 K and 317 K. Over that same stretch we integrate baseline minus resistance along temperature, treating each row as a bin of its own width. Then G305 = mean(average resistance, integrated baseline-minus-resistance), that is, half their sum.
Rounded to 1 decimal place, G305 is 1.6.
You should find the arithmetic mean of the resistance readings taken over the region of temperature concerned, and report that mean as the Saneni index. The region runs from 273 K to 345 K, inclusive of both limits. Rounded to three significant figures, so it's 2.12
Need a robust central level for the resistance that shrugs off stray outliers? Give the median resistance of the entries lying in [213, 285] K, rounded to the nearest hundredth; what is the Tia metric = 2.13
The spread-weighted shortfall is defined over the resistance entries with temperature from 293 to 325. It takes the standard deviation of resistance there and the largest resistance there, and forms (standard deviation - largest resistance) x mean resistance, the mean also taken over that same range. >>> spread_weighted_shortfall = -4.41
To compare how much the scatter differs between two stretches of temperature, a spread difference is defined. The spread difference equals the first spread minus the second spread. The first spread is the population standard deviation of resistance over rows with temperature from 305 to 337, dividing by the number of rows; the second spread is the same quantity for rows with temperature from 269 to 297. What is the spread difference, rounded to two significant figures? -0.070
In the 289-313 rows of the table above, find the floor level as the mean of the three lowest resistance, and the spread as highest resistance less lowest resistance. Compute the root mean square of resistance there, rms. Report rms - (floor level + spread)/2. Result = 1.003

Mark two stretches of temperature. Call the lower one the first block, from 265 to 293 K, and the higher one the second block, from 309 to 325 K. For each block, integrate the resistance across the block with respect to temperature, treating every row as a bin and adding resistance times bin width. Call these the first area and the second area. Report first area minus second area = 28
